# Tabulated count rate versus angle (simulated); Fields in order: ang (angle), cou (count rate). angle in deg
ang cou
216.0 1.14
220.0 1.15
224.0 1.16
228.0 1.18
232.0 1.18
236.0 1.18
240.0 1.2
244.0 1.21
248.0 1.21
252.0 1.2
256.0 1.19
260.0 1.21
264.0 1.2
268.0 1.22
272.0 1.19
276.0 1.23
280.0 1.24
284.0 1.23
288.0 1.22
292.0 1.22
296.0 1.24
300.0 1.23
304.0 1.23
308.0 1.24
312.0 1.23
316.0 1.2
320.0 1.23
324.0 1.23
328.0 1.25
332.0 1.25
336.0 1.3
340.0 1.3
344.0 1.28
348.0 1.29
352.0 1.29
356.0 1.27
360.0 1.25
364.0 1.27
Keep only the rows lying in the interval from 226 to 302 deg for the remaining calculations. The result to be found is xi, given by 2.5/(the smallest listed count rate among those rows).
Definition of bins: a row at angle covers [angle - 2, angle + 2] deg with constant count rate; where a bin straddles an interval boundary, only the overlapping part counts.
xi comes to 2.12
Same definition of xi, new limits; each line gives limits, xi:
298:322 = 2.08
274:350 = 2.08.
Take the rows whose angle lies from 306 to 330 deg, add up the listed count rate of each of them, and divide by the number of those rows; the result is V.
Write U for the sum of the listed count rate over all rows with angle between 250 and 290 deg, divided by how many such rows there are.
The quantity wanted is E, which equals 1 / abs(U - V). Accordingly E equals 59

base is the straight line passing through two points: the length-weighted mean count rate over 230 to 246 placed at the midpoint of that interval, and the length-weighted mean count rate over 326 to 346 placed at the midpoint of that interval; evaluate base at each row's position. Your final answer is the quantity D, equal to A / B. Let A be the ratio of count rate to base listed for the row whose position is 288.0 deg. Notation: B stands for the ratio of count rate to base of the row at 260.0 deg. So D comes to 0.99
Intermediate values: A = 0.988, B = 1.00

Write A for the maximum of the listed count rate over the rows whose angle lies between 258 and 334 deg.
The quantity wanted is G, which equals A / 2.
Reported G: 0.6250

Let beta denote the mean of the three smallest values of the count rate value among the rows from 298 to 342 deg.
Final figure 1.22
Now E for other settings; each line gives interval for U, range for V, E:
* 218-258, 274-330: 23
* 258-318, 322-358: 19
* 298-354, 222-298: 21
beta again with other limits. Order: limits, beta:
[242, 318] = 1.19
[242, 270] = 1.20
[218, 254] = 1.16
